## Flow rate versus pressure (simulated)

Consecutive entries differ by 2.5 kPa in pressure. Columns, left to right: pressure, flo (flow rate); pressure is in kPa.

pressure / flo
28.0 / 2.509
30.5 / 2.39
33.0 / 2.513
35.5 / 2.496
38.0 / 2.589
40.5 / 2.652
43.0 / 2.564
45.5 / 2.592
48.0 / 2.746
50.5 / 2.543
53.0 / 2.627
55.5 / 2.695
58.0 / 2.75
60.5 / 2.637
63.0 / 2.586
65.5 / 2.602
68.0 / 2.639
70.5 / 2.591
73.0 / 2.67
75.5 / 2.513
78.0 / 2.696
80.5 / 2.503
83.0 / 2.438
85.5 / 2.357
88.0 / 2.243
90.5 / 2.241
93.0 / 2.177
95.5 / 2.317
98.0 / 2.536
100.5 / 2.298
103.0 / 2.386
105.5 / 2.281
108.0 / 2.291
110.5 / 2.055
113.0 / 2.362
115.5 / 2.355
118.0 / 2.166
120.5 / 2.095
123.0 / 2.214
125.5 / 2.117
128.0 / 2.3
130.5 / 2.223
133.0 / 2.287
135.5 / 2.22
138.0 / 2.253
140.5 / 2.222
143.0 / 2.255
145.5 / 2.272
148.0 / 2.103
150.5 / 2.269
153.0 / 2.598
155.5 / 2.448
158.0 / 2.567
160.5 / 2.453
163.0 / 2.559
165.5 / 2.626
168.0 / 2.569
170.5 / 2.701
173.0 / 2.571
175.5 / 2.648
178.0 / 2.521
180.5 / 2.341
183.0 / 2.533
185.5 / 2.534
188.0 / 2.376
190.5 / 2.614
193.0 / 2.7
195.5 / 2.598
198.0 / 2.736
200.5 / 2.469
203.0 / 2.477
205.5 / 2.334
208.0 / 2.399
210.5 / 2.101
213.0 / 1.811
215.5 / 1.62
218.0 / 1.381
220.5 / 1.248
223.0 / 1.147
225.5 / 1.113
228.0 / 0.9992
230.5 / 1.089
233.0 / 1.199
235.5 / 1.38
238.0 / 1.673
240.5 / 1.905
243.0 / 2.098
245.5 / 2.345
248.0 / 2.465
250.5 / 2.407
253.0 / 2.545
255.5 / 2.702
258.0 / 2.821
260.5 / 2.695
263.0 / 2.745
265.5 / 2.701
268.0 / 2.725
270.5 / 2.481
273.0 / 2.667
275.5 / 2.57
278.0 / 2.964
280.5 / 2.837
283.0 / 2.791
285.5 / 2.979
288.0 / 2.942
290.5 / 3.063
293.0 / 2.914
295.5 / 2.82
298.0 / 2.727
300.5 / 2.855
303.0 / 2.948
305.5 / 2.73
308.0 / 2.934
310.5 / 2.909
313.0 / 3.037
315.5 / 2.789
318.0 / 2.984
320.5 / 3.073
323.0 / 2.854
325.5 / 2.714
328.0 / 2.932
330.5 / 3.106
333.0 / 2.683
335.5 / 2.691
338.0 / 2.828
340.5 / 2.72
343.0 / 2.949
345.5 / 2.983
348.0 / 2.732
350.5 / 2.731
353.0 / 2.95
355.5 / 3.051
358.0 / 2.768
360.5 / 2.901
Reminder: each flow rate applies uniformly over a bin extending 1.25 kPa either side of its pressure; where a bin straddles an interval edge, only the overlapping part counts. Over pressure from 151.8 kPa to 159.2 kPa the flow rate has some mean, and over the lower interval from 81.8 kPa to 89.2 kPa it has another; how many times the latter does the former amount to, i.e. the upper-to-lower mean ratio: 1.08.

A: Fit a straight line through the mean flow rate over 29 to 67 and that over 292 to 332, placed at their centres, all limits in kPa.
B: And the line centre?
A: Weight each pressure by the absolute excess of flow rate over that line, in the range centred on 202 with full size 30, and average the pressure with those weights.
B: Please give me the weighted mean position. 207.4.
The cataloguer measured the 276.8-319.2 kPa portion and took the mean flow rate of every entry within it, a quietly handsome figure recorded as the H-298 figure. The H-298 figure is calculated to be 2.9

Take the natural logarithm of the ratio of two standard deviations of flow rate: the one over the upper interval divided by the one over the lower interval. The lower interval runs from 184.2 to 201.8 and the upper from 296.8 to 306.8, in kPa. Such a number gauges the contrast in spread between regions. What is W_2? -0.2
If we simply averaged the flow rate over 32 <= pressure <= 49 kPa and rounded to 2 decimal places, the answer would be 2.59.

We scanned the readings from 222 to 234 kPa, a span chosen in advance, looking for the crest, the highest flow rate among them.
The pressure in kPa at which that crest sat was 233.0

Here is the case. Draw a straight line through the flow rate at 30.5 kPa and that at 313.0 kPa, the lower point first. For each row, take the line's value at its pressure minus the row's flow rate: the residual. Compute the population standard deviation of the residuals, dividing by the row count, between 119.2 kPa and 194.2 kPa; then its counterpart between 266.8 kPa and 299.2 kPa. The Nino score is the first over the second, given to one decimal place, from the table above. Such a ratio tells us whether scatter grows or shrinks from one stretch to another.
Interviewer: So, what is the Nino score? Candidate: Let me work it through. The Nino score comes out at 1.0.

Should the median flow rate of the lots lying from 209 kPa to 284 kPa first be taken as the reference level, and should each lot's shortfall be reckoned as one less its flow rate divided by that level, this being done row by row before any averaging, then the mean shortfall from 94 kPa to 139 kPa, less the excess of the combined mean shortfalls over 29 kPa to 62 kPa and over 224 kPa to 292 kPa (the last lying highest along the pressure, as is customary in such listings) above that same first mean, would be 0.17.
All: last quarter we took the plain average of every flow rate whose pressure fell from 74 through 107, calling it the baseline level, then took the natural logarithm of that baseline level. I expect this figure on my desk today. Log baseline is 0.87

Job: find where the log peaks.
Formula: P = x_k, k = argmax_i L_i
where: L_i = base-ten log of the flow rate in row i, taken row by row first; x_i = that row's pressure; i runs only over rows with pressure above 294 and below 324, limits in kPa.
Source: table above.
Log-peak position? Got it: 320.5 kPa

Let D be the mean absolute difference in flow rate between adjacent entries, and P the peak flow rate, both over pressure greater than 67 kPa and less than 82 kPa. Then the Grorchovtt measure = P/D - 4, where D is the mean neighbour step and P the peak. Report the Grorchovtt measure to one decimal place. 16.4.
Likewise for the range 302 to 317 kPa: 14.5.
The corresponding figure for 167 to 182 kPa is 16.9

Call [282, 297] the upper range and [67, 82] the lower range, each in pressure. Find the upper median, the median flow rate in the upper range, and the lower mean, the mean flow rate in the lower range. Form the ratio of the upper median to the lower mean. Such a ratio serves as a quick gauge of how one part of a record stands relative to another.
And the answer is 1.13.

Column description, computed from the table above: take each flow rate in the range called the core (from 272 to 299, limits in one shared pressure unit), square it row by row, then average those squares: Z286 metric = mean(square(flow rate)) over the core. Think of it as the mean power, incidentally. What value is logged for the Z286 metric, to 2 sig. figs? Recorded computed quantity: 8.1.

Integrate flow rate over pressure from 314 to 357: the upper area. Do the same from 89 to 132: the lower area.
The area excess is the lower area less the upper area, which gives -26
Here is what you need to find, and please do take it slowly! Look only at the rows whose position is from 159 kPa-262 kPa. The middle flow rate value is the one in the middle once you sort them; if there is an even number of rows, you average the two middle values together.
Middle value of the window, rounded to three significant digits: 2.45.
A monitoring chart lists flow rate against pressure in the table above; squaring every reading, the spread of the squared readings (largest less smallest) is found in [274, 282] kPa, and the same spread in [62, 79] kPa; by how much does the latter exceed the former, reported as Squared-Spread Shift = -1.2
